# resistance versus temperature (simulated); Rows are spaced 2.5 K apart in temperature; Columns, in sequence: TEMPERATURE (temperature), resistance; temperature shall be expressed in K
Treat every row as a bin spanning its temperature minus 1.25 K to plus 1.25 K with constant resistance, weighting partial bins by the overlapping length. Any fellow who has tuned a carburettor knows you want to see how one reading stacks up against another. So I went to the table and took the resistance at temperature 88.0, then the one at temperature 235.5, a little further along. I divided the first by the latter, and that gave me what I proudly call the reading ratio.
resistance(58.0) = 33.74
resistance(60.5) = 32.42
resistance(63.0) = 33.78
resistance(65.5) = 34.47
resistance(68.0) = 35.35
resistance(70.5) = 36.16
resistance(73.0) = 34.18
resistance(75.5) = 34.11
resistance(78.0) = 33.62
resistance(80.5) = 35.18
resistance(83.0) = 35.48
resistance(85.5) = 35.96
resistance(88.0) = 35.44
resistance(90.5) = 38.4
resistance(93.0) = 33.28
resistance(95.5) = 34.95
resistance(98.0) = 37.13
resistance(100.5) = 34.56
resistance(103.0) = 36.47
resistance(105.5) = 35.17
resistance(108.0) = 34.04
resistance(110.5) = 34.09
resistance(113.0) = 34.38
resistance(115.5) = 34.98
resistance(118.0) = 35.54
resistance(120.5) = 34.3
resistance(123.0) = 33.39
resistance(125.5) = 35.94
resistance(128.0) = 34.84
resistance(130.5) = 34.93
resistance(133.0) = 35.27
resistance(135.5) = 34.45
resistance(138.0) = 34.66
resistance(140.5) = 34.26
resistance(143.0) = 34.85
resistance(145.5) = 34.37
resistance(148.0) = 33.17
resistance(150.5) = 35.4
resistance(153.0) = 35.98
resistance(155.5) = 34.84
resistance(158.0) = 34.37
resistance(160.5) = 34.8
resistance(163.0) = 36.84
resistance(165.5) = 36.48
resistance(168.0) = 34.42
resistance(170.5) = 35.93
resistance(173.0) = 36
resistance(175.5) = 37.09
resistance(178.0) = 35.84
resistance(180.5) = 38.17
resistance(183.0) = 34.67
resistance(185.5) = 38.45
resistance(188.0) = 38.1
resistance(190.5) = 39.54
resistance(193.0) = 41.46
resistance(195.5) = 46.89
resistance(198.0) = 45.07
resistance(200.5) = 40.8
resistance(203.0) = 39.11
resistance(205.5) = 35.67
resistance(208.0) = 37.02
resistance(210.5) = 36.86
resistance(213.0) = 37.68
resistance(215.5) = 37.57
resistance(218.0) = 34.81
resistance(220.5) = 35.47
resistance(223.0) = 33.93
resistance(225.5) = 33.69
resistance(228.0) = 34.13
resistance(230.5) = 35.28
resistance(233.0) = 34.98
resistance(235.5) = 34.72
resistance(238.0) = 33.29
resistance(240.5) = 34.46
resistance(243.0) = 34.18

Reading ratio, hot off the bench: 1.02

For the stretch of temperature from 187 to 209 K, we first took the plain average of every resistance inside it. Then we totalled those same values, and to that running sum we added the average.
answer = 404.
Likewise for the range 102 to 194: 1353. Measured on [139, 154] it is 243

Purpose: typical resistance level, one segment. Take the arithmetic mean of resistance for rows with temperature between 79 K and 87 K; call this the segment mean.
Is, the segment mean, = 35.5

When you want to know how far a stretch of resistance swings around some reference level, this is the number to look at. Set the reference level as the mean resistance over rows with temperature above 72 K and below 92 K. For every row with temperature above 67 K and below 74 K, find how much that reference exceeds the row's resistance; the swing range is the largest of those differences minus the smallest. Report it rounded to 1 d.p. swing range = 2.0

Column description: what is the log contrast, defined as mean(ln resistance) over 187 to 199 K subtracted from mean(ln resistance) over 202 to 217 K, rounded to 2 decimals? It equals -0.12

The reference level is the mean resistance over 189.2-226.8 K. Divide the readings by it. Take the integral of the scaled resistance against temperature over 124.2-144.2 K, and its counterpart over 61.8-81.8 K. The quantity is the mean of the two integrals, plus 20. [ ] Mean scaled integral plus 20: 38.1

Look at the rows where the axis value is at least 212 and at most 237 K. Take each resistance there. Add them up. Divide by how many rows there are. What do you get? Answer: 35.2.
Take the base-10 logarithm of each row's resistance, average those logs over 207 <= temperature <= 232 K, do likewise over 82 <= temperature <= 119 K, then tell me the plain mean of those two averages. 1.55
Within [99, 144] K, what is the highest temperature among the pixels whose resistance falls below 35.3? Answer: 143.0 K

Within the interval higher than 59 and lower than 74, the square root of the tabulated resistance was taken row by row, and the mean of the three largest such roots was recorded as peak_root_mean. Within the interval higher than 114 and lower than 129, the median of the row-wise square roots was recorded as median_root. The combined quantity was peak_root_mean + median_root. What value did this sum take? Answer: 11.9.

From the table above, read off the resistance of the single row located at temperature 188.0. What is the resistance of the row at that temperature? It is 38.1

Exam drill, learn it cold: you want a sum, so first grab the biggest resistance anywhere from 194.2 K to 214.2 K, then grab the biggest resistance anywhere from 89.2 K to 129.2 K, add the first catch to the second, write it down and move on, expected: 85.3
